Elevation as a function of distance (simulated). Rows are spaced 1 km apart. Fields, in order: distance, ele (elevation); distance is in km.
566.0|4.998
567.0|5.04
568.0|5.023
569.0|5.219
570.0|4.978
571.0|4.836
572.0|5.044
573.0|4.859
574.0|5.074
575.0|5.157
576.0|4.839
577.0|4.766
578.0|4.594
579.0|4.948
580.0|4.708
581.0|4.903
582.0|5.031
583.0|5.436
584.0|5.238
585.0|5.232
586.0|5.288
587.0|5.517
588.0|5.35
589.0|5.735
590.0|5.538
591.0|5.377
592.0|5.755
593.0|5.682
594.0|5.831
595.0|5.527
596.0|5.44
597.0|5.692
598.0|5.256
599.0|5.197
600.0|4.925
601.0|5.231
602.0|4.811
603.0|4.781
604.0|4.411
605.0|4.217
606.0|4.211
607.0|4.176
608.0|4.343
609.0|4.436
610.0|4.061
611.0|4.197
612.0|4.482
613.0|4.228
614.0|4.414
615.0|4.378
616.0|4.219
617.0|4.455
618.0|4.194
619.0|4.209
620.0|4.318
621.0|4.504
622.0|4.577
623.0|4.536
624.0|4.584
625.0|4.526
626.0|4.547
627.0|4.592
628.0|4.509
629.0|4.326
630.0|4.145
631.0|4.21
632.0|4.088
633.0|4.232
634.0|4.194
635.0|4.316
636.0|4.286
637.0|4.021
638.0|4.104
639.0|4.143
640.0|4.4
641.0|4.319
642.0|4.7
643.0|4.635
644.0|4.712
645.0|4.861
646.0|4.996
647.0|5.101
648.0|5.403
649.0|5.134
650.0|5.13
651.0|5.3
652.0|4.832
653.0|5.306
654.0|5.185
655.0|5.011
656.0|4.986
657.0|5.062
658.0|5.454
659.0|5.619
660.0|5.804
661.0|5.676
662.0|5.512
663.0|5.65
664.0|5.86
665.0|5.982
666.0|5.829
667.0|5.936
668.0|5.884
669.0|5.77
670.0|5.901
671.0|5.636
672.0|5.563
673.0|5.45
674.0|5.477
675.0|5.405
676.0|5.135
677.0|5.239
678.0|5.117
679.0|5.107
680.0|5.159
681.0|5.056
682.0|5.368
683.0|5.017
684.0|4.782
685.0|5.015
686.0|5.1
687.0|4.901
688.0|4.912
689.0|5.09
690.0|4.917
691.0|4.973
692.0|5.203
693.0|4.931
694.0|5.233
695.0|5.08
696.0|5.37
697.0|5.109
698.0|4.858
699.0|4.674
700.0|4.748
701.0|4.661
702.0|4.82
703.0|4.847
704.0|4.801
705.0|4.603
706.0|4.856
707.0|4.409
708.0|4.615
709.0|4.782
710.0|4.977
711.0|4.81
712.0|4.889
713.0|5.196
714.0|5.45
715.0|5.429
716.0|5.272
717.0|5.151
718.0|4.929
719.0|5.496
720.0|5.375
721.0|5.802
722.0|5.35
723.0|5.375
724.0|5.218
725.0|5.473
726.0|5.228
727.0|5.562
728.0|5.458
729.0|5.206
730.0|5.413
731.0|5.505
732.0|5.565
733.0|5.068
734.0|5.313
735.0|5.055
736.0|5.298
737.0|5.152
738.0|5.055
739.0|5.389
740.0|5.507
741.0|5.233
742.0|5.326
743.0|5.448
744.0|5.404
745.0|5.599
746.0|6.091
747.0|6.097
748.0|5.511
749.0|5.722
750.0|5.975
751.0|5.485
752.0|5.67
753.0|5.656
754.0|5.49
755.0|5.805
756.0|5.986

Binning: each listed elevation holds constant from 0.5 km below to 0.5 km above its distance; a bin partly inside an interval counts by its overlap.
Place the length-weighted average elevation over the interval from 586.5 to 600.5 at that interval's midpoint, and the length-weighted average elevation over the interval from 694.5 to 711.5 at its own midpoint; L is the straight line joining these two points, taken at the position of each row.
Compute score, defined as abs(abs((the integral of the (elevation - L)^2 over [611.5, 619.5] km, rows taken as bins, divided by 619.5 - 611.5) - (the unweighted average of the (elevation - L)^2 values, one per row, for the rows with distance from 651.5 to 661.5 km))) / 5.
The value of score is 0.19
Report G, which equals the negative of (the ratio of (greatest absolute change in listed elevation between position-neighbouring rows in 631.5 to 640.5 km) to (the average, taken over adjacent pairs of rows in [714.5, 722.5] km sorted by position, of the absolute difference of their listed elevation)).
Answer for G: -0.9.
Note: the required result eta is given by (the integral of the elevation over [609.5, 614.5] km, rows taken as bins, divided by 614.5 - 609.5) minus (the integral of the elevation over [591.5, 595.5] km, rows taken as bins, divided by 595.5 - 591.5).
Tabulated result -1.42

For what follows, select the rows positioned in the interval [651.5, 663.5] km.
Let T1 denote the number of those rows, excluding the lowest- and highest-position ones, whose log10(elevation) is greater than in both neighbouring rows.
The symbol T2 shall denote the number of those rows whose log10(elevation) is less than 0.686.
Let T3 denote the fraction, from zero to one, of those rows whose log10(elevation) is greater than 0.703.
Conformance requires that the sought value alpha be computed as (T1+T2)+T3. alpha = 4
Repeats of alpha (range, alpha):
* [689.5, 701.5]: 7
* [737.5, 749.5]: 4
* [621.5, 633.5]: 15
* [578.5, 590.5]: 5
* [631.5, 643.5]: 16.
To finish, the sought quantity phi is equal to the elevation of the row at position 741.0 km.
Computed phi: 5.233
